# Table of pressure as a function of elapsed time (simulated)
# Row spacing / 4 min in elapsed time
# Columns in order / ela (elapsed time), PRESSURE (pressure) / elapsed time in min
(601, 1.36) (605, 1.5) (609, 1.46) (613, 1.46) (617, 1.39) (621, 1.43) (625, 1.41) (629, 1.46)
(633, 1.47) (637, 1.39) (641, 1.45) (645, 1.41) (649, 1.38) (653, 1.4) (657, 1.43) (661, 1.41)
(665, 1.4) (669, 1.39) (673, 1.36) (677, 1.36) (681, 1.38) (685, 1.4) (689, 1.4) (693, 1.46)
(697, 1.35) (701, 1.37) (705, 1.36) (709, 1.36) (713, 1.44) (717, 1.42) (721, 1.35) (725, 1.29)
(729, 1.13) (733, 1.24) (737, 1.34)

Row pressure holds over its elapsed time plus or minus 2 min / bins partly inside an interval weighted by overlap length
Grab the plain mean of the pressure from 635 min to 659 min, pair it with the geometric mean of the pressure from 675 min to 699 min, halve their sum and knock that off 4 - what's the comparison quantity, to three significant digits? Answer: 2.60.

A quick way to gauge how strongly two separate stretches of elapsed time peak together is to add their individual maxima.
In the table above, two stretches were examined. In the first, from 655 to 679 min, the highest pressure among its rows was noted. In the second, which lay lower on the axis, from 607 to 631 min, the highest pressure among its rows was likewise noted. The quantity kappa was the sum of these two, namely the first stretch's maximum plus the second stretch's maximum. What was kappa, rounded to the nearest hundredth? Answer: 2.89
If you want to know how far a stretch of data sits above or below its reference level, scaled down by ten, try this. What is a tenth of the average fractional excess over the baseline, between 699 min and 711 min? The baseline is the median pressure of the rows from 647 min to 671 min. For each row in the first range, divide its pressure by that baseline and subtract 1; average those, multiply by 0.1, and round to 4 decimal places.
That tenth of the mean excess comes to -0.0026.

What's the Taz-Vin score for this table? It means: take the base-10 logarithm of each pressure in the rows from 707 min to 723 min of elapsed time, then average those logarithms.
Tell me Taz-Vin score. 0.144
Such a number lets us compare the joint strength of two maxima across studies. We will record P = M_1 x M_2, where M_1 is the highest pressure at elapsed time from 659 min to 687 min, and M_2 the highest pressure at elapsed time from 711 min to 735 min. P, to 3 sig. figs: 2.03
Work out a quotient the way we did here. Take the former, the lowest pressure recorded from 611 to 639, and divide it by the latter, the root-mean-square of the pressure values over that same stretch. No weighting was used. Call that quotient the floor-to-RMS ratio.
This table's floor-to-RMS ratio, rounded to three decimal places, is 0.972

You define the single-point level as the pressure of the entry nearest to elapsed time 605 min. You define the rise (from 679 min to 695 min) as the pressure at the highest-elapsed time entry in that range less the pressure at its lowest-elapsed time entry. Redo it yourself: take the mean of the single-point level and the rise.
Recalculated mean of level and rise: 0.79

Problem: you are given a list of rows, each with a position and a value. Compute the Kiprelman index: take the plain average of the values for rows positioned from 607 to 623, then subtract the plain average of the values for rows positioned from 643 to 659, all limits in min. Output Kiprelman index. 0.030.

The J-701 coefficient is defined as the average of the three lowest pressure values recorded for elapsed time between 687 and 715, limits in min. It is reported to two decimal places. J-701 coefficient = 1.36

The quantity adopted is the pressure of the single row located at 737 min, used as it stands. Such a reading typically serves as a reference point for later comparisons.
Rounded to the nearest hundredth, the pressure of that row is 1.34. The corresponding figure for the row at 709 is 1.36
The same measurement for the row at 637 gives 1.39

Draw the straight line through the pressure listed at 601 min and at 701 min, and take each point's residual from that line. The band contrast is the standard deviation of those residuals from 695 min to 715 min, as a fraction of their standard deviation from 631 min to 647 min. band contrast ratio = 1.0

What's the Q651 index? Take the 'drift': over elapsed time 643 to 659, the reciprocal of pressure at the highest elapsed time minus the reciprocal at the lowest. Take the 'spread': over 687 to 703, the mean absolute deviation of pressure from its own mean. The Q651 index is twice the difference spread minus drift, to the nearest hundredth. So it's 0.09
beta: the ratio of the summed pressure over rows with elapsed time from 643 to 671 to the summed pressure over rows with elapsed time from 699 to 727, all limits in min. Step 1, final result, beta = 1.02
